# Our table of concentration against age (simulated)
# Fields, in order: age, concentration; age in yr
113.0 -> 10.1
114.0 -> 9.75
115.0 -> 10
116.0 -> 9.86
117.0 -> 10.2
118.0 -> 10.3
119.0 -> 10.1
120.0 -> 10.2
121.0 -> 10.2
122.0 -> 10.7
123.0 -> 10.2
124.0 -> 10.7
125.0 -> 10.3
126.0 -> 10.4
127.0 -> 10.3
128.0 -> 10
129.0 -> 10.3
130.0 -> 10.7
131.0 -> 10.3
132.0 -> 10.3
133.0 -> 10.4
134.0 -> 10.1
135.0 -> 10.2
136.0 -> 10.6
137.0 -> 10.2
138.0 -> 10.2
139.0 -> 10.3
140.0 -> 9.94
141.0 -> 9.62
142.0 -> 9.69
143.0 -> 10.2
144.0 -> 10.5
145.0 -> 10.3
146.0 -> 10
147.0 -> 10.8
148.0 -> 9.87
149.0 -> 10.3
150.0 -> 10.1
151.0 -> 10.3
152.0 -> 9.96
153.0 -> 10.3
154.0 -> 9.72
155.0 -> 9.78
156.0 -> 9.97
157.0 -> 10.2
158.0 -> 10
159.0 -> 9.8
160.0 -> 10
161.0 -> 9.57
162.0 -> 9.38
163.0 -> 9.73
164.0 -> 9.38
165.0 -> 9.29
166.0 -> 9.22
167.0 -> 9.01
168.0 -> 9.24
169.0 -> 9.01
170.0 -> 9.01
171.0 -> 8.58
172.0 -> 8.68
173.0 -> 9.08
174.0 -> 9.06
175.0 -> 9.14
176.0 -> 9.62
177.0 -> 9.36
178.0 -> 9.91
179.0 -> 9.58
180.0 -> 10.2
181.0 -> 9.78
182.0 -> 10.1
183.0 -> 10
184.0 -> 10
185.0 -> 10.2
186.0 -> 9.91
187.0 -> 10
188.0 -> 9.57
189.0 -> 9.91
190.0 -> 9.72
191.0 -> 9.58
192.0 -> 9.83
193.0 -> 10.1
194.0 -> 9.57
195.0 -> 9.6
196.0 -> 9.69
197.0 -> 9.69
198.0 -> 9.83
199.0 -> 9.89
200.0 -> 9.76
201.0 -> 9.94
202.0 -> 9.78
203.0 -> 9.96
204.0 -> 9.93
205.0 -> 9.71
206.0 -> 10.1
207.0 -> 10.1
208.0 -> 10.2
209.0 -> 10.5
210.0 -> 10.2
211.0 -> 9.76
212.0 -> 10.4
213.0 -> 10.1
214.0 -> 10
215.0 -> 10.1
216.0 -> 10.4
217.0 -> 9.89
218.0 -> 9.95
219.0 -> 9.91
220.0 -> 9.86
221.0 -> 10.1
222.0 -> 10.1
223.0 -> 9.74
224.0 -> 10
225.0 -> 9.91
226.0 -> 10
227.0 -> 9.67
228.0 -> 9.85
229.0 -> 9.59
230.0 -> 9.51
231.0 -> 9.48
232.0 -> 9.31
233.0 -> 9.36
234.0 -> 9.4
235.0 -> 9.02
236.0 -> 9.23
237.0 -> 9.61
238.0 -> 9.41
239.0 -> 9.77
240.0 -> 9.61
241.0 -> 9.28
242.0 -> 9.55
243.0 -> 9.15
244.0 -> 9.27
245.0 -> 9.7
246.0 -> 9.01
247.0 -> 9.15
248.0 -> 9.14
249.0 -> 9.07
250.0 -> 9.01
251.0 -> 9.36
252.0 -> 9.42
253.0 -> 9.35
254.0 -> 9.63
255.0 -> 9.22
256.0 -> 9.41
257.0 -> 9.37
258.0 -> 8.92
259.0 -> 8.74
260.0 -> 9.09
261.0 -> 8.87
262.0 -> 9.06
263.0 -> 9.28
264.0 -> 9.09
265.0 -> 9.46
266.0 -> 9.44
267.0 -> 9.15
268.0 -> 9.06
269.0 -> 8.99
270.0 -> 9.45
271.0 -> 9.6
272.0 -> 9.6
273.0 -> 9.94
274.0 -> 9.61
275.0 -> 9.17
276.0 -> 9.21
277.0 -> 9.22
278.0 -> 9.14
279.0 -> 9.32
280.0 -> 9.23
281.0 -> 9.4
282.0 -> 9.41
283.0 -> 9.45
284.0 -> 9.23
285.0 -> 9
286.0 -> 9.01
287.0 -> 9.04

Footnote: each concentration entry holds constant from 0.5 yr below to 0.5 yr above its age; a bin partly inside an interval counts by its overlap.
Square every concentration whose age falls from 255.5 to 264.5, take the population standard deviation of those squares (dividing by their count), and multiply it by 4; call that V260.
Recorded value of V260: 15.7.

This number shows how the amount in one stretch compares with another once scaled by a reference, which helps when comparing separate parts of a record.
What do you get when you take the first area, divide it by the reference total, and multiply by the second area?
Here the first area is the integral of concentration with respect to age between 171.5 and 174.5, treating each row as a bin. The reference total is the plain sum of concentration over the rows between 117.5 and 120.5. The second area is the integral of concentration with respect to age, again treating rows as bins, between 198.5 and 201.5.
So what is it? 25.9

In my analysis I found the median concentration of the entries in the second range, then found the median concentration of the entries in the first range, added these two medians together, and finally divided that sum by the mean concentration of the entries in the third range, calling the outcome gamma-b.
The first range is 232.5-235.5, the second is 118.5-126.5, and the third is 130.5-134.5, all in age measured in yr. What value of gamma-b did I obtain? 1.91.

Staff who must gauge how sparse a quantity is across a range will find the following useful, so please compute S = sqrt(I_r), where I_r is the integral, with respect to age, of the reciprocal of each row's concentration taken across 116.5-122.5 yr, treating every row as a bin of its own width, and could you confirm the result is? 0.764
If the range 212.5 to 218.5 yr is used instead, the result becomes 0.772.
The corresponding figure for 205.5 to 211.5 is 0.769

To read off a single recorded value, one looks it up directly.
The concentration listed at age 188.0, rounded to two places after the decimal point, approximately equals 9.57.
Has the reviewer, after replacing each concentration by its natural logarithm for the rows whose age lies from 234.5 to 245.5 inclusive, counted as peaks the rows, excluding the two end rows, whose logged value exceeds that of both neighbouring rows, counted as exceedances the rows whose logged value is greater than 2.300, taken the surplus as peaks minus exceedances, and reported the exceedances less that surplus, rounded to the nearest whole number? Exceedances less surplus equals -3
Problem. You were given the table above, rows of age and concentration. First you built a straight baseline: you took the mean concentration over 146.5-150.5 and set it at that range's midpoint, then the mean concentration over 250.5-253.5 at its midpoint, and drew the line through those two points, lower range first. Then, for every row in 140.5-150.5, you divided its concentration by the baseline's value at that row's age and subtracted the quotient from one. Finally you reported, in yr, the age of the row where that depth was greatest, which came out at 141.0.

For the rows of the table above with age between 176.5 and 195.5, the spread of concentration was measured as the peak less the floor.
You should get 0.84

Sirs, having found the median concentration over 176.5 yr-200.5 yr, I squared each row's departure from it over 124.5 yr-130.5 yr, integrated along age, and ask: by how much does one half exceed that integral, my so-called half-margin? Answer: -1.3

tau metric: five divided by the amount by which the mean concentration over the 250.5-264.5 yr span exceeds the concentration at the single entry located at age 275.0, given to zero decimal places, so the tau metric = 163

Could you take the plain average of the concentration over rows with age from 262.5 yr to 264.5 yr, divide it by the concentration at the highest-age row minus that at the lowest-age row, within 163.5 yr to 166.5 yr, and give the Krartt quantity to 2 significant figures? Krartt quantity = -57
